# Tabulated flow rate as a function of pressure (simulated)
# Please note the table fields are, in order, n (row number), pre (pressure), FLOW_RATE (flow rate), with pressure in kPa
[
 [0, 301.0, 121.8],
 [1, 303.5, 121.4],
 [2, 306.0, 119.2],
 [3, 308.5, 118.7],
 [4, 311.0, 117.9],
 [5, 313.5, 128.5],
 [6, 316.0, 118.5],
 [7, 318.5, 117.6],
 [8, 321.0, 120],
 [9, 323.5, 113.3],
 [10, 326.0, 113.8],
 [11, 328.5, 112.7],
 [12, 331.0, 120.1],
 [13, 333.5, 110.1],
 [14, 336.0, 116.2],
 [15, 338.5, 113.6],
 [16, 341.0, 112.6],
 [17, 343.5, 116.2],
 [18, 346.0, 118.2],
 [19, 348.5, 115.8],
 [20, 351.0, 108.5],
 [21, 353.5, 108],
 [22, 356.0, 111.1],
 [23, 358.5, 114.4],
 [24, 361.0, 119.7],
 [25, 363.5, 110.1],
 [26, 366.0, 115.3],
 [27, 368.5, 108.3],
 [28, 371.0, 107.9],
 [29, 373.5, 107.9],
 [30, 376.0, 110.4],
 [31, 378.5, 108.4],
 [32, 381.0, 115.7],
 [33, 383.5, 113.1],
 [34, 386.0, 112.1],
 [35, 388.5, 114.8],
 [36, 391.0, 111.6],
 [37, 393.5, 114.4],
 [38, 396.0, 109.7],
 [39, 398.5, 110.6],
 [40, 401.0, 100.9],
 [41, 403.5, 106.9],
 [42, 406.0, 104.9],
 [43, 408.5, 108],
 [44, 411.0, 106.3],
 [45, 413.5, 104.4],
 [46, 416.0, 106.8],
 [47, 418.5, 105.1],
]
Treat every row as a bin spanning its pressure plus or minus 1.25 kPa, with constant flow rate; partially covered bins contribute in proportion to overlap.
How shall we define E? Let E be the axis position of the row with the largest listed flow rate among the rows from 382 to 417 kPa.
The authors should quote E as 388.5 kPa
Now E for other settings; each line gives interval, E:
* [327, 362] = 331.0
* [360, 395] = 361.0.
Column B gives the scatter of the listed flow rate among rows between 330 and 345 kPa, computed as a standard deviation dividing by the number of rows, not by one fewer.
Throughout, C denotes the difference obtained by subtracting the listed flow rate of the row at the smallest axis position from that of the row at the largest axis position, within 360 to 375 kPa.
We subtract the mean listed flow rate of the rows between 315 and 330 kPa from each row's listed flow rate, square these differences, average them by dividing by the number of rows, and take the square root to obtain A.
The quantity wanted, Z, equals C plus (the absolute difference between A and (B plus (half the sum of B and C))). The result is -8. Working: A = 2.8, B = 3.2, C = -12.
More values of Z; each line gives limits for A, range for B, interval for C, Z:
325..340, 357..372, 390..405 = -4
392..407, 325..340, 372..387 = 7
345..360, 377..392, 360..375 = -6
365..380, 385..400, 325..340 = 0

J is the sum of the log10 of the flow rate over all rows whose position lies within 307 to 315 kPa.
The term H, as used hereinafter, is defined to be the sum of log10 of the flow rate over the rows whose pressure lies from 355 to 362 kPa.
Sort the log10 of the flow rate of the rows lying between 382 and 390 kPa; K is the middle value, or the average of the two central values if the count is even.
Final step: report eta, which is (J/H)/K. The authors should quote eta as 0.493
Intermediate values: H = 6.18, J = 6.25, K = 2.053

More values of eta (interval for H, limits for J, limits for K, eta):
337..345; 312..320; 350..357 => 0.498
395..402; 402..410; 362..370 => 0.489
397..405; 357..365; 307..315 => 0.490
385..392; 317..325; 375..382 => 0.493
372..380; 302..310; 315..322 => 0.492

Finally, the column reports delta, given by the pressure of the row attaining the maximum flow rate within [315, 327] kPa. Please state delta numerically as 321.0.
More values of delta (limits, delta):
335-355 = 346.0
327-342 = 331.0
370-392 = 381.0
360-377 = 361.0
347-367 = 361.0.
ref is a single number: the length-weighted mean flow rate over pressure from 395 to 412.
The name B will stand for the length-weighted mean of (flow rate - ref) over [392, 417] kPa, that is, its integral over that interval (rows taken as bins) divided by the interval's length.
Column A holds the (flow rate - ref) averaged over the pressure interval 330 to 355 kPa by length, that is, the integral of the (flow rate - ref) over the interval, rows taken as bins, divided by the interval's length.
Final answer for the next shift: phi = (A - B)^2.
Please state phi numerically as 42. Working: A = 7.1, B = 0.6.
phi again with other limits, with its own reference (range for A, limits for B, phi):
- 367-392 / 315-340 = 20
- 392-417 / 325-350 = 57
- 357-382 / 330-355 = 4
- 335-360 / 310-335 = 14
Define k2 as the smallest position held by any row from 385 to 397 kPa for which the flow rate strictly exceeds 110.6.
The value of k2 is 386.0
